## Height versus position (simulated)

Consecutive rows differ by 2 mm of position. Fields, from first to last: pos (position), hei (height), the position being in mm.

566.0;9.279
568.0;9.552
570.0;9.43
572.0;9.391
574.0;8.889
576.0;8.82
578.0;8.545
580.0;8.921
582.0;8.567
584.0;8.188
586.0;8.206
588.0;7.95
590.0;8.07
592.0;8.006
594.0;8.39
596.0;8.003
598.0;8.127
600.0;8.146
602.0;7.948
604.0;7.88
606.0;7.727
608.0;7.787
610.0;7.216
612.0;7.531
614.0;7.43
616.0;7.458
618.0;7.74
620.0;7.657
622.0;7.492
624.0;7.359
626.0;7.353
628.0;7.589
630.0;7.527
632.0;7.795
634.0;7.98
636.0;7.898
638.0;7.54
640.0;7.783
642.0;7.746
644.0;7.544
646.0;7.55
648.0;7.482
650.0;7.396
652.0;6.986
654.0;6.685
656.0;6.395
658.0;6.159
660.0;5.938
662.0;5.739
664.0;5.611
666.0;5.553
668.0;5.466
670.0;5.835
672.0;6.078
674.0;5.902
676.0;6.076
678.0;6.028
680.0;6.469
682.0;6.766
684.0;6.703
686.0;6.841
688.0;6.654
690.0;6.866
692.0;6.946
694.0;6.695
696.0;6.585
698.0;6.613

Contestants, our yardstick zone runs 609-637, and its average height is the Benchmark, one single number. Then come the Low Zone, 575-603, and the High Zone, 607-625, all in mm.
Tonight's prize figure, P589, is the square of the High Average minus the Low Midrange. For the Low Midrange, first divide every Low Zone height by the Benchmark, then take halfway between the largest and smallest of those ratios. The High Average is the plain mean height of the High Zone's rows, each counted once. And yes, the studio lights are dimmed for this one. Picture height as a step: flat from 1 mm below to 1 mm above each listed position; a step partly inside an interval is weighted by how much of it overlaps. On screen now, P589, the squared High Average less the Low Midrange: 55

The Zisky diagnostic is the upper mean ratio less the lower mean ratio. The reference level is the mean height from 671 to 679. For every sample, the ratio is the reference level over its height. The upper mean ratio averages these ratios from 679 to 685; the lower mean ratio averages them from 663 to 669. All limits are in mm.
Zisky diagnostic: -0.18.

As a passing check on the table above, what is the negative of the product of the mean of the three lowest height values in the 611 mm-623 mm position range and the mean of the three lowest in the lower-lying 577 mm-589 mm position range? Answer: -61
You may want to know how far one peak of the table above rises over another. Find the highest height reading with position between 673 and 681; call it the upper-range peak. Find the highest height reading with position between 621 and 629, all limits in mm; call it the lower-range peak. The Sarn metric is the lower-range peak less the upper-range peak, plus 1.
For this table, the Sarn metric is 2.1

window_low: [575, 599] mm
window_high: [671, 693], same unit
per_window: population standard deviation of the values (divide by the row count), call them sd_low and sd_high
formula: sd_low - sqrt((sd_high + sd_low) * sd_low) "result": -0.150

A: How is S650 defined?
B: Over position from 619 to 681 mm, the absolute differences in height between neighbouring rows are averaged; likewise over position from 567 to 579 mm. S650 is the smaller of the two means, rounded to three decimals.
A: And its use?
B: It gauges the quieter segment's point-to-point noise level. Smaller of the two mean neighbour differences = 0.184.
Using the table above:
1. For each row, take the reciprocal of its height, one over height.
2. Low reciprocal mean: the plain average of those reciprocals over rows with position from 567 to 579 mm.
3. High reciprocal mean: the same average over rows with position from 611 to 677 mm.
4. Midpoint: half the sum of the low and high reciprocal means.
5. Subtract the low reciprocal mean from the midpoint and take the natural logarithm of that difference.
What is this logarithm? -4.0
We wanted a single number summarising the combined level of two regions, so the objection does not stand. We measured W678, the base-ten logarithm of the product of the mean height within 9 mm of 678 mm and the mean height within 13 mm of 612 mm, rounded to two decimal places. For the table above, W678 1.68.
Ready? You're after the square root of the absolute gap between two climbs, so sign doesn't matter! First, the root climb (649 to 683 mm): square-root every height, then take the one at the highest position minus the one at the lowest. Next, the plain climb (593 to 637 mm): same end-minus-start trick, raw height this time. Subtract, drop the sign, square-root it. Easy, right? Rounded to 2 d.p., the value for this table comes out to 0.61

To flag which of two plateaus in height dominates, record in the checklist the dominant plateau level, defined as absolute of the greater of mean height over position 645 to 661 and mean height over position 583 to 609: 8.03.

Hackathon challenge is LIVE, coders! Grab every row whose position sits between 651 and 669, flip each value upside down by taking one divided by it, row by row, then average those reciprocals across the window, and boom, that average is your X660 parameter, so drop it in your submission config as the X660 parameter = 0.166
